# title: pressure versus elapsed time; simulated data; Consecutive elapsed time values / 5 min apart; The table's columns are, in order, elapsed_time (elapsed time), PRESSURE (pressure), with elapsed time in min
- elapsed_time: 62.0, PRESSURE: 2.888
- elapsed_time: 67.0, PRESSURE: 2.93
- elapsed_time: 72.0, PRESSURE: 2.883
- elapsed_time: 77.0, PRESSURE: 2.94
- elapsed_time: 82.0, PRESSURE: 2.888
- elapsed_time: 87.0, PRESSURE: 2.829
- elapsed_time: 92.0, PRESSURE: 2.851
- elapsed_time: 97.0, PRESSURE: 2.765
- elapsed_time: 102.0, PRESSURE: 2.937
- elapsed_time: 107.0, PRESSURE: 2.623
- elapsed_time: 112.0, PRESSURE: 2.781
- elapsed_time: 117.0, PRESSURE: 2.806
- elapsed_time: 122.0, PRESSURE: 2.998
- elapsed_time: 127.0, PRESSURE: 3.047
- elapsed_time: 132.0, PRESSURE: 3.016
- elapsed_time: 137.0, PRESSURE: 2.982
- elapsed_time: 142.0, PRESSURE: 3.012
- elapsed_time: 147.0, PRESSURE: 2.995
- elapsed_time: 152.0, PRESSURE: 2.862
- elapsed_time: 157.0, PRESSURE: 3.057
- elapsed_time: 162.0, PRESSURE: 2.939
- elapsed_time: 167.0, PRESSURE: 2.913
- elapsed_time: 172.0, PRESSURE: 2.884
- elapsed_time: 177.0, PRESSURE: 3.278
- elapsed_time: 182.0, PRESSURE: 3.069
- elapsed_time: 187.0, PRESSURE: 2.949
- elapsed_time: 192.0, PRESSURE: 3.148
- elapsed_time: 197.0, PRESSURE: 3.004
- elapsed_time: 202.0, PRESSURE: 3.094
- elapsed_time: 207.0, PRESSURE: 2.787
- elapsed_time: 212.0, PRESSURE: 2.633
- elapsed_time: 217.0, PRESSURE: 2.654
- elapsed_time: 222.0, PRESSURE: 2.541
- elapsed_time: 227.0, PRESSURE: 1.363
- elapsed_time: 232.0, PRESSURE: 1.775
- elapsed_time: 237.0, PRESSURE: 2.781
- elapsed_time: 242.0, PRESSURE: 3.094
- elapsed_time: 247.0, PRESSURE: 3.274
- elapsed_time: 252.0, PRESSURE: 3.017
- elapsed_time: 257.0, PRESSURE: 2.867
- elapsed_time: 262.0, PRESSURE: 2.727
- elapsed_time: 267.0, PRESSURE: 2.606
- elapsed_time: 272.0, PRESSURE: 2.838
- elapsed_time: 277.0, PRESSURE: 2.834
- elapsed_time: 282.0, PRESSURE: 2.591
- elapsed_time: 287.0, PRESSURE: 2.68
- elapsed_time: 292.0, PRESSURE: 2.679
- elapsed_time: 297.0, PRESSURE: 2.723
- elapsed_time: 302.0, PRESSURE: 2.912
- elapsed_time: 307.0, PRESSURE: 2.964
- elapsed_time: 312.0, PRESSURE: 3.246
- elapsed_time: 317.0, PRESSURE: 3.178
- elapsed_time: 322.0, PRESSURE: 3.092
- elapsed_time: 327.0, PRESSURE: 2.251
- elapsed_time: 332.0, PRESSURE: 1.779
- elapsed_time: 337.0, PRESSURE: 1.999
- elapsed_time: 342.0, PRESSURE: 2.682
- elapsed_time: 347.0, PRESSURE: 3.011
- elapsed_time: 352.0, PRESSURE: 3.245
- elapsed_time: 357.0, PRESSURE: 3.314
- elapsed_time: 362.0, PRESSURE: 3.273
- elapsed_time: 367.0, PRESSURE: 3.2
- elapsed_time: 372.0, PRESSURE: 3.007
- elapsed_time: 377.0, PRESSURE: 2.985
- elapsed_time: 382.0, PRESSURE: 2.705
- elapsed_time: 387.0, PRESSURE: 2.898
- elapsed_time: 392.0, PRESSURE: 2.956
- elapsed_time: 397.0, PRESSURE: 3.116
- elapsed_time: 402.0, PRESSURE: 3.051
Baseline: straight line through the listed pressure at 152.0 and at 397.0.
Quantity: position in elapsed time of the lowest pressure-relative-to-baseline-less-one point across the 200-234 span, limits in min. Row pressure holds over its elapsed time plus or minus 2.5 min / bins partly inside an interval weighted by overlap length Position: 227.0 min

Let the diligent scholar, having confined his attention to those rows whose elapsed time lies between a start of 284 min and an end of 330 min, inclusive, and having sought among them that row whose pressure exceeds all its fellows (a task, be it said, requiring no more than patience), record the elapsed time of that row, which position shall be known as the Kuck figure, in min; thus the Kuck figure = 312.0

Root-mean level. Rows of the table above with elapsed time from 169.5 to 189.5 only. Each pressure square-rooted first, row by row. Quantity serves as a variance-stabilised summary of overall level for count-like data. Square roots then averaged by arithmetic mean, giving 1.74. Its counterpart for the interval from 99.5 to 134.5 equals 1.70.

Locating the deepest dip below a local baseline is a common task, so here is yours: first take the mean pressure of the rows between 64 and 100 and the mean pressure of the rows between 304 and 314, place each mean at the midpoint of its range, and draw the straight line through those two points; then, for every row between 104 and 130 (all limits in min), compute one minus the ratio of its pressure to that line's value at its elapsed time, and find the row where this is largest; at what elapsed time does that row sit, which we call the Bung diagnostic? 107.0 min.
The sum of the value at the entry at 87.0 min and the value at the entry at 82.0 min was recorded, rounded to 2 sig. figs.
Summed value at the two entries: 5.7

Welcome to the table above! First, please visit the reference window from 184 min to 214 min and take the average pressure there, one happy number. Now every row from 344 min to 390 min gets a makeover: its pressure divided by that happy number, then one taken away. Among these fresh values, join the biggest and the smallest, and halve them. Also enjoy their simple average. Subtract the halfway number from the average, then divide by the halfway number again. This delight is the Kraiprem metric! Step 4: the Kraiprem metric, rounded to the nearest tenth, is 0.8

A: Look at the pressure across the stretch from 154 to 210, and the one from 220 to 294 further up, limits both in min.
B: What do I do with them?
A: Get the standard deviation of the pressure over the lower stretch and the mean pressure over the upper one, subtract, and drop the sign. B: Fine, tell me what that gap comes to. 2.51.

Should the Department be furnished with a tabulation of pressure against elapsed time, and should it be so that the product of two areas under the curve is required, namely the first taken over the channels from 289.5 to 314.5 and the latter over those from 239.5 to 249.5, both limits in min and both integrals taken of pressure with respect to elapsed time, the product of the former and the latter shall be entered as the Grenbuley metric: 2312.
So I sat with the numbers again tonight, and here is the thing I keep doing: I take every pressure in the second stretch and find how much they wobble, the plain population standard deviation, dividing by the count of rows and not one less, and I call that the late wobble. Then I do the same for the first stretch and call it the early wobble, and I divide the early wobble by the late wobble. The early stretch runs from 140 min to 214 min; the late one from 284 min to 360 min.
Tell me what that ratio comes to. 0.33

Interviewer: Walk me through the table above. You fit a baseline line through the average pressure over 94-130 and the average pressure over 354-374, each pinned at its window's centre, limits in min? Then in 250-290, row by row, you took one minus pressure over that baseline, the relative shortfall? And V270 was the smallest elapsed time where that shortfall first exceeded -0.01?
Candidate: 252.0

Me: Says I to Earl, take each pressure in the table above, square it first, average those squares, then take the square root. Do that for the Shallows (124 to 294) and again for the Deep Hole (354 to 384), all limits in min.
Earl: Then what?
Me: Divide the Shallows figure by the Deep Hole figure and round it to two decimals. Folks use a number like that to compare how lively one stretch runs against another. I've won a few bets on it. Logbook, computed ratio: 0.92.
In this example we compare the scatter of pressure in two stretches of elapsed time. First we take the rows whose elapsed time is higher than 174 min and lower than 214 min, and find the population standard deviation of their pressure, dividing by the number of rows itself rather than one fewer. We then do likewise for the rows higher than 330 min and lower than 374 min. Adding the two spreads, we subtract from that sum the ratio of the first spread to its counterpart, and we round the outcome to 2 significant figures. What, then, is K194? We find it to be 0.38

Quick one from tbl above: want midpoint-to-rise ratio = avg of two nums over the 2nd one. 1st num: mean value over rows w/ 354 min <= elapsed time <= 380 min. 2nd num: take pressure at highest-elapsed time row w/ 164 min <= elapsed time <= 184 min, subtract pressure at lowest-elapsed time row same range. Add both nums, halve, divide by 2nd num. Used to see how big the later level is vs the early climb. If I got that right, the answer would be 11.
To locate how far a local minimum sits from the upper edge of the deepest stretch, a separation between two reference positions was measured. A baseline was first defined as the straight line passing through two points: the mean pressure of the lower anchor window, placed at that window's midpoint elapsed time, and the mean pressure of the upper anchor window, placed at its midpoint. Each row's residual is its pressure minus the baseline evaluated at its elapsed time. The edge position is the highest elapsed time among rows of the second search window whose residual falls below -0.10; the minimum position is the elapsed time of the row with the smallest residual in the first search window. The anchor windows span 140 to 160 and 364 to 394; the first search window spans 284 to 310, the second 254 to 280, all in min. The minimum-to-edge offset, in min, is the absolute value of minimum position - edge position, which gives 15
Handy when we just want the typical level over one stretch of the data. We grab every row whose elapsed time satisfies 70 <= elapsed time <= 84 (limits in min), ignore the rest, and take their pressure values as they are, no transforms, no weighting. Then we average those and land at 2.90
